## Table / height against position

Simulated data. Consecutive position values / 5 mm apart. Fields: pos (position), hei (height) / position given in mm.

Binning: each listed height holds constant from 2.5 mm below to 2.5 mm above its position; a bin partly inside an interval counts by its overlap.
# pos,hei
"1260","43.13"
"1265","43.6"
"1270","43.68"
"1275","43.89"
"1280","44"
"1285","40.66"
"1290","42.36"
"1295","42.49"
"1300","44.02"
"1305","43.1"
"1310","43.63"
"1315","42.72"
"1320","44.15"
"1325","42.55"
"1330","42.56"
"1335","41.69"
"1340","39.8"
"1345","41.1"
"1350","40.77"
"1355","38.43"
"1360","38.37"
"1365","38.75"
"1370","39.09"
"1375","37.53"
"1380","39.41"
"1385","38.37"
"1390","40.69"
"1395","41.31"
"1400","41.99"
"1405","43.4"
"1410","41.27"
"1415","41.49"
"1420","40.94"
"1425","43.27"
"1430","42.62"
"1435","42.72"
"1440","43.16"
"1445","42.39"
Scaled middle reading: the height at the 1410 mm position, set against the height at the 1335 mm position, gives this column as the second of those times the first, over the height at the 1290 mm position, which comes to 40.6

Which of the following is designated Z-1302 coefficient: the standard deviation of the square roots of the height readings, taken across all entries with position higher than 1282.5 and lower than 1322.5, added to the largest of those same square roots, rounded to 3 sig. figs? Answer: 6.73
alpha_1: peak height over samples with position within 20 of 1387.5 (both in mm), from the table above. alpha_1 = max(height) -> 43.4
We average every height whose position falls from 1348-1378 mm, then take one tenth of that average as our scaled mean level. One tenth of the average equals 3.88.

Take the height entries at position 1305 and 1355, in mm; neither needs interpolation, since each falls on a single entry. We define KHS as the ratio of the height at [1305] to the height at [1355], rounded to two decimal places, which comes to 1.12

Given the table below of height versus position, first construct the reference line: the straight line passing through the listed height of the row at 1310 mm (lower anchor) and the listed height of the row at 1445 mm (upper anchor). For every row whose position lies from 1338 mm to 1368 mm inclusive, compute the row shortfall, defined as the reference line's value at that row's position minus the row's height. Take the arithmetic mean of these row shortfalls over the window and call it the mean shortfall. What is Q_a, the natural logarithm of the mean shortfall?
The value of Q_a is 1.31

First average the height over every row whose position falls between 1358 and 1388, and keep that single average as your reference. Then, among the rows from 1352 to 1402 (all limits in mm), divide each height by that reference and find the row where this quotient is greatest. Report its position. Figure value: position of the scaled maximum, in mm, 1400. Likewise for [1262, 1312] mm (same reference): 1300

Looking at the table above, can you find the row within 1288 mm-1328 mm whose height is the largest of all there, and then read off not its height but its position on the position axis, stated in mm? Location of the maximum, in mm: 1320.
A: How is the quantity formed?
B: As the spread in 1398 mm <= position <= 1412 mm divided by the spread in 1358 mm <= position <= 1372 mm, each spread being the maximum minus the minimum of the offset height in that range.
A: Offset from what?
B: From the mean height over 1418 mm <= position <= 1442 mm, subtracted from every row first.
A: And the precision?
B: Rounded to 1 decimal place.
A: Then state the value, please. 3.0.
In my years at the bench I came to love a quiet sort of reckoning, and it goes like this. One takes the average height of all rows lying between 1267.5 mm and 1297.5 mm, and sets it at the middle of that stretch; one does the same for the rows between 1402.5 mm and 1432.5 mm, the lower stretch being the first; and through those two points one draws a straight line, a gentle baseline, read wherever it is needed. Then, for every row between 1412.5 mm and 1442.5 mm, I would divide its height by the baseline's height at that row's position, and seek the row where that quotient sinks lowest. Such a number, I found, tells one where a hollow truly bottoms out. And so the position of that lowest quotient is 1420 mm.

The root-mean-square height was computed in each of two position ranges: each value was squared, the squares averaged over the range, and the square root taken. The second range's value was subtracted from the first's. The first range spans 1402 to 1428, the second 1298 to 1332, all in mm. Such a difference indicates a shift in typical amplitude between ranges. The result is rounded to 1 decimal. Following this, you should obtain -1.2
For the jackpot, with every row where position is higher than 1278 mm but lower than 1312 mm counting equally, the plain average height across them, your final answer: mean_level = 42.9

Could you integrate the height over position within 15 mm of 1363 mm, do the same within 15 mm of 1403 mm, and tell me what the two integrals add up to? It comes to 2415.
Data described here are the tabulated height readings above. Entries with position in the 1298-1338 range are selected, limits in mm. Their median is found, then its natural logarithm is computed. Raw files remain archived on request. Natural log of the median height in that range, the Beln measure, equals 3.759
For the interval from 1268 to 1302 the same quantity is 3.777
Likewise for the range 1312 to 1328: 3.755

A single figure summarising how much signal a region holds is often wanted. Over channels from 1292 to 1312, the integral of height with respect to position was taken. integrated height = 866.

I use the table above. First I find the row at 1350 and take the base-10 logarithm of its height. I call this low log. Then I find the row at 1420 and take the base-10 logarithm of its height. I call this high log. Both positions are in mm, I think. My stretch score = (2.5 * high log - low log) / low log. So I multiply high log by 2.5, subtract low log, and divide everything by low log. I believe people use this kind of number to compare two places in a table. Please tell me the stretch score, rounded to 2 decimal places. 1.50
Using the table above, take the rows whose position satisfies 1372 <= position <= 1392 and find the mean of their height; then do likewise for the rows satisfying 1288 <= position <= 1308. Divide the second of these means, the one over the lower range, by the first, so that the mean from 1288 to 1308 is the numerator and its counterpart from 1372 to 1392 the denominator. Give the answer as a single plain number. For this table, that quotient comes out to 1.10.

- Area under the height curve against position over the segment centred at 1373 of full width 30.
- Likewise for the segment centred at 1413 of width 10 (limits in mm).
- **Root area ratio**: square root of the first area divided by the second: 1.67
